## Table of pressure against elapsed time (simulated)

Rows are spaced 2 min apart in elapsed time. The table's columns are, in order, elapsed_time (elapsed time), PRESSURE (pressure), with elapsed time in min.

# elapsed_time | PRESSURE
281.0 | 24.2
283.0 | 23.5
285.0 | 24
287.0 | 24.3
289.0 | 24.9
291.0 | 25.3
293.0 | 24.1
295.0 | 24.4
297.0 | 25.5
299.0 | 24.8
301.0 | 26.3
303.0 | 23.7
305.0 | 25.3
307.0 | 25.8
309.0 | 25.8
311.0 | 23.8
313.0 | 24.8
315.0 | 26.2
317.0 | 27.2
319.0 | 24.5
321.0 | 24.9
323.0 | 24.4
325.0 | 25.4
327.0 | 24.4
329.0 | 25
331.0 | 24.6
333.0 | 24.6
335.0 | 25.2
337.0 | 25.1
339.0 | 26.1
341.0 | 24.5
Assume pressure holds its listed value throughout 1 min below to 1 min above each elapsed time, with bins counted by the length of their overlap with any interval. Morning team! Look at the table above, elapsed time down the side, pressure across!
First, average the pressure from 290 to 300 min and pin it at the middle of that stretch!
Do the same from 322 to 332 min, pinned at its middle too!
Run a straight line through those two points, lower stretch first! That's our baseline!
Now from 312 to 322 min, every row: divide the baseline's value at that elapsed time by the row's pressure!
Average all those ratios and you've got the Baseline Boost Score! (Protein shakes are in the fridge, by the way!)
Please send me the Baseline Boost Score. 0.97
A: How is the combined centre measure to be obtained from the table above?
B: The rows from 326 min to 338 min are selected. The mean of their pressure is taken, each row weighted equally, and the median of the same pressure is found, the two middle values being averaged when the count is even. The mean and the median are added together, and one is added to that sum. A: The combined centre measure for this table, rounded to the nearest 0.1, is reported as 50.6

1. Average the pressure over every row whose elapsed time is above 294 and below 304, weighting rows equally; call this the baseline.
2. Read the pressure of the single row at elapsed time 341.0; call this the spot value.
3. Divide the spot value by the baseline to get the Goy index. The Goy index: 0.98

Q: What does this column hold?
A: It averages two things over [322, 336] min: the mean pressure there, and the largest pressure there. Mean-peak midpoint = 25.1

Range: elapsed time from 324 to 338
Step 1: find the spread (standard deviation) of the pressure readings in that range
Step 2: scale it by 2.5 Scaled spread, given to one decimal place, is 0.9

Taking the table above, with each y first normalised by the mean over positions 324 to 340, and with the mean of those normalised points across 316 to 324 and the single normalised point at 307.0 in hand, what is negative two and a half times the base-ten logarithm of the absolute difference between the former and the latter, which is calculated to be 4.1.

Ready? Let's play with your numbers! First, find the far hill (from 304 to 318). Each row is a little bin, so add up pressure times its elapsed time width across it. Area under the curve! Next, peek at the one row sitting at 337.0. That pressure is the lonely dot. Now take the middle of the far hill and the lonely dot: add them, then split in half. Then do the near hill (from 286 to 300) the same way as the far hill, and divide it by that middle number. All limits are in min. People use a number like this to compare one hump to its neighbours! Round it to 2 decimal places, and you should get 1.81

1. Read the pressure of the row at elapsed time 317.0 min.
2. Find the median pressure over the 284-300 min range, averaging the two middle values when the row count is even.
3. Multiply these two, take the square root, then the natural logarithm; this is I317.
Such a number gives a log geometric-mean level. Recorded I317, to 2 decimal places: 3.25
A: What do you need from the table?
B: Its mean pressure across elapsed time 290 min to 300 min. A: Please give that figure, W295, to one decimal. 24.8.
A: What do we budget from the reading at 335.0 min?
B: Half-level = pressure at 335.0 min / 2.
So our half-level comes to 12.6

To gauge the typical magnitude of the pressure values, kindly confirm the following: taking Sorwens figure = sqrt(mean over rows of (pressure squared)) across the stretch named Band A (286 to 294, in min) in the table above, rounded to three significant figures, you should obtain 24.7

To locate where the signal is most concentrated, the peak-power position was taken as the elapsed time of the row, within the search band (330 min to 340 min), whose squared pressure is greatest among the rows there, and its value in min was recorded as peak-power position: 339.0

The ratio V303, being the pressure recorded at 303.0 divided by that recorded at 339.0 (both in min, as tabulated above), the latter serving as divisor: 0.91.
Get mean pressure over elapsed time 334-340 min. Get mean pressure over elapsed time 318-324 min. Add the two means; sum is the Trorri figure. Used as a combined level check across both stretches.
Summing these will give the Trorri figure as 50.1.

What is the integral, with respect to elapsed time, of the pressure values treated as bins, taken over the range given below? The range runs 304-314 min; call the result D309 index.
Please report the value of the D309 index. 251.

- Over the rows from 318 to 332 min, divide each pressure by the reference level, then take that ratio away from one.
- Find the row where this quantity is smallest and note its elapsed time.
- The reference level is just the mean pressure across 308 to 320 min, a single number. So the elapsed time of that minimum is 325.0 min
